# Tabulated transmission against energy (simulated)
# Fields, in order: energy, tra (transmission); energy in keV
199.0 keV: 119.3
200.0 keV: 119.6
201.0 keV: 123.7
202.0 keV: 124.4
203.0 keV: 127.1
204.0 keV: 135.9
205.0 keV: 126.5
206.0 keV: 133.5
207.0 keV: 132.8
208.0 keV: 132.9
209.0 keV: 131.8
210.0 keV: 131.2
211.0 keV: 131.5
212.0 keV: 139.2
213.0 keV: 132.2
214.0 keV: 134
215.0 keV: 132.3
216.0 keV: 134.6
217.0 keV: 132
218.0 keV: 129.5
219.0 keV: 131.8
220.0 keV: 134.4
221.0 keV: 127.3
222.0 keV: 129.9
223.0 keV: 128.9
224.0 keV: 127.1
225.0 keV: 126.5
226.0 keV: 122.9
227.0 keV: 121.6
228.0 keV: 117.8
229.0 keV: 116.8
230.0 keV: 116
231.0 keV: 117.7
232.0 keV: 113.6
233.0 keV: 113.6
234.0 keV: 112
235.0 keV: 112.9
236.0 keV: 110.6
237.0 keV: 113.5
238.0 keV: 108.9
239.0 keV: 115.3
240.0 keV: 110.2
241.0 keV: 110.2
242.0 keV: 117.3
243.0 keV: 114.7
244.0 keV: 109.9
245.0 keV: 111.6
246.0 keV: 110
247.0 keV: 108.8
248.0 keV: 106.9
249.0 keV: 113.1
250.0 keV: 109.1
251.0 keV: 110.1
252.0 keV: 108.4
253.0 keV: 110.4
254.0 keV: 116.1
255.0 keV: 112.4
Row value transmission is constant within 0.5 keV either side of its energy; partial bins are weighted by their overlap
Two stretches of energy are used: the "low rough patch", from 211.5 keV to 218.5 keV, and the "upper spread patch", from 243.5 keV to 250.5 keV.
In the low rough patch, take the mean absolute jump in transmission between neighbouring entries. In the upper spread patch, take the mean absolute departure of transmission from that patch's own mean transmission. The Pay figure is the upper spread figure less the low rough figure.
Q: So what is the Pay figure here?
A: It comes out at -1.6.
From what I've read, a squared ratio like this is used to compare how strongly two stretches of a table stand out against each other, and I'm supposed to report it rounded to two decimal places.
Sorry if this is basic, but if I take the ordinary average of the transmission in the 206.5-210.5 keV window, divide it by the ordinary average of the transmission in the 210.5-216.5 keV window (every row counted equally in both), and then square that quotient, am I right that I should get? 0.97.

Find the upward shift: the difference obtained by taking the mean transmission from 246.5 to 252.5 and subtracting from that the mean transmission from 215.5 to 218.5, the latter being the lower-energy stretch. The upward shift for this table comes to -23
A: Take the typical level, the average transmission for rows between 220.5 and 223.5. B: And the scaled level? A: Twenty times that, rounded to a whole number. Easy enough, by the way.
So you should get 2574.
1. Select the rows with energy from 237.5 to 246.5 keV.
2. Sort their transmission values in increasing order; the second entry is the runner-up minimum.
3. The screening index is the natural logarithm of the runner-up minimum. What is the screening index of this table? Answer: 4.70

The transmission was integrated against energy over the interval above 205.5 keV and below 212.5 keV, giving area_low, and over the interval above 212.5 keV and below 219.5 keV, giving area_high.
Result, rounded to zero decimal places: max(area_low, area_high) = 933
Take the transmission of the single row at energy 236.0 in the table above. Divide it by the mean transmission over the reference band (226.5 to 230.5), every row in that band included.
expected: 0.94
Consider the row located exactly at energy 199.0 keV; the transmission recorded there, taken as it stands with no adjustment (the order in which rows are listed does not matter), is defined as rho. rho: 119.3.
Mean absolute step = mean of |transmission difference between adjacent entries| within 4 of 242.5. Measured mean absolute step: 3.27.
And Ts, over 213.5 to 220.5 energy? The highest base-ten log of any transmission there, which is 2.13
